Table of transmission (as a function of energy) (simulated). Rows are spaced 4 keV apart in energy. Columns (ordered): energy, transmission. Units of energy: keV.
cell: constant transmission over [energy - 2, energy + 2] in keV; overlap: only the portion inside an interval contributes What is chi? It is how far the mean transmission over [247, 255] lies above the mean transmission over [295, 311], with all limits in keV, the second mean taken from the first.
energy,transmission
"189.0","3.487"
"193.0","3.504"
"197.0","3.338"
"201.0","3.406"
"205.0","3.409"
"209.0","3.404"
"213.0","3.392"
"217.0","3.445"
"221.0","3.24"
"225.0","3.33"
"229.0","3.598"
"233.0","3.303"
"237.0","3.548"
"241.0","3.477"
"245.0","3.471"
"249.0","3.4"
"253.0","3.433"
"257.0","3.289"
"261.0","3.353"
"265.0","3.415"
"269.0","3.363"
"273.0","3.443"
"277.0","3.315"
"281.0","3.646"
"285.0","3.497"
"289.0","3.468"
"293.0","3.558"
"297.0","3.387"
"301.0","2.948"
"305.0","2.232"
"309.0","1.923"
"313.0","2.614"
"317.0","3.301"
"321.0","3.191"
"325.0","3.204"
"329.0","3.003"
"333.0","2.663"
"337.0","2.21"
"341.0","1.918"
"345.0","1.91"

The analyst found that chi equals 0.79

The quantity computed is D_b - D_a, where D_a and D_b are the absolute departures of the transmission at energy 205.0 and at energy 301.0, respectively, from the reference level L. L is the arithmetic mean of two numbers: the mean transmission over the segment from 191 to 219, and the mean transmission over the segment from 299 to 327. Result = -0.17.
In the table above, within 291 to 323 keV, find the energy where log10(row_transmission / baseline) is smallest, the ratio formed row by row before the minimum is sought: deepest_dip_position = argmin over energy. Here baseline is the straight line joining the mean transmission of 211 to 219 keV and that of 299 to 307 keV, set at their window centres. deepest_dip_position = 309.0 keV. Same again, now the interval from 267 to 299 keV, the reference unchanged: 269.0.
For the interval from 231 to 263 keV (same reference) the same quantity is 233.0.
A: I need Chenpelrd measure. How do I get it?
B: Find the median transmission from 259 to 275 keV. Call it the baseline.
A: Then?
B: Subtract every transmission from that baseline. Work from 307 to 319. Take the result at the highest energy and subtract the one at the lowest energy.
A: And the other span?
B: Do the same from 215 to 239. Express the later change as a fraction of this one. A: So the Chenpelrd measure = 13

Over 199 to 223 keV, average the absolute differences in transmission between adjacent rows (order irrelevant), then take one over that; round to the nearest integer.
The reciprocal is 18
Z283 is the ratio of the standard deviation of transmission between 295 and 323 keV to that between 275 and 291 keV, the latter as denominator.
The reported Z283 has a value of 4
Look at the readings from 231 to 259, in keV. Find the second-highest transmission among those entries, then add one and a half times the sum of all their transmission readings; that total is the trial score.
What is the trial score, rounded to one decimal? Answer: 39.4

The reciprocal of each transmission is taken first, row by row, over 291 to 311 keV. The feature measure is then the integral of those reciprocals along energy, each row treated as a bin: 7.53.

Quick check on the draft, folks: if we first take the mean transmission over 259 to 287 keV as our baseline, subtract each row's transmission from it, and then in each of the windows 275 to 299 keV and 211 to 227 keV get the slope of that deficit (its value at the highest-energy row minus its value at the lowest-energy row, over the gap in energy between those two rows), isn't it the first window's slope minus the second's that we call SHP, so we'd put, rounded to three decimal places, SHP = -0.009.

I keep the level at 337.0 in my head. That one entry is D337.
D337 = 2.21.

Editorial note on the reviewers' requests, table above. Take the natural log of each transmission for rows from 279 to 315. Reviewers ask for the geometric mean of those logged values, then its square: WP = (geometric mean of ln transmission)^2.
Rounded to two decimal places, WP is 1.13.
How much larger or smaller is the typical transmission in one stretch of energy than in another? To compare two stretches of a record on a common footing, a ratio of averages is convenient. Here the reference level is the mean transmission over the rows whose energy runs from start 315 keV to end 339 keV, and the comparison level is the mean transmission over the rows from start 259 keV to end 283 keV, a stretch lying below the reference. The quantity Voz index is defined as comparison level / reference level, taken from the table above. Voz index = 1.17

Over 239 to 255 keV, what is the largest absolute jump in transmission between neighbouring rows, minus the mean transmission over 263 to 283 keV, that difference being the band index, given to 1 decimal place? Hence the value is -3.4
